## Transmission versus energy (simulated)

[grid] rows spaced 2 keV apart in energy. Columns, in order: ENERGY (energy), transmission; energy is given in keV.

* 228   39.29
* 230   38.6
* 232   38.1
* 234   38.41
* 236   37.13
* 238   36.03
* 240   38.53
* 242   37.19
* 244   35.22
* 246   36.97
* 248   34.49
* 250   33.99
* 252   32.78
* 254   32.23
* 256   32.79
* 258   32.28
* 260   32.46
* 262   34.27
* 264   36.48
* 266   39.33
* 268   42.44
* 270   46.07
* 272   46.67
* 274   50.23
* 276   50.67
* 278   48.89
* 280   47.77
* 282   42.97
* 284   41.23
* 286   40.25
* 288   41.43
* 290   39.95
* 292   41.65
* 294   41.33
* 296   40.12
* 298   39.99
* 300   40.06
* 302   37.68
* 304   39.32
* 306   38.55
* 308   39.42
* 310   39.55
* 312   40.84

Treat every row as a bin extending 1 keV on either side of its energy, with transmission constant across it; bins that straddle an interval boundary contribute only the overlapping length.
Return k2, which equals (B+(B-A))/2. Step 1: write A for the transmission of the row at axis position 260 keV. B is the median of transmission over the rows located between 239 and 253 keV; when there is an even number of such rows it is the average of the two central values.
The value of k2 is 19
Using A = 32.46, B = 35.2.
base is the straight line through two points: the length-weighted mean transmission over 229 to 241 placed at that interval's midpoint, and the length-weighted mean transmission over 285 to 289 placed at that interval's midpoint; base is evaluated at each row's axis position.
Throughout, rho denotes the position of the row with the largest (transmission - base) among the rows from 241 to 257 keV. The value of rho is 242 keV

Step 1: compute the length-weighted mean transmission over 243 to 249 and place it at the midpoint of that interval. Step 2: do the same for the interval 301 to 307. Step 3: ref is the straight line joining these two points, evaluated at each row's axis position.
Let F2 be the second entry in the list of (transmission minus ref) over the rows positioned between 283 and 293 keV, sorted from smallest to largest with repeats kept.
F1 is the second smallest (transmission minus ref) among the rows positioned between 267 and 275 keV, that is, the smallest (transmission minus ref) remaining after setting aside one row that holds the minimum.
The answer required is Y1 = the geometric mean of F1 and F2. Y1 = 5.0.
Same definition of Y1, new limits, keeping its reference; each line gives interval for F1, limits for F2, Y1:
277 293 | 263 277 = 2.7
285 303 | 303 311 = 1.1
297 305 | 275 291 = 1.5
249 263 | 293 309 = 0.5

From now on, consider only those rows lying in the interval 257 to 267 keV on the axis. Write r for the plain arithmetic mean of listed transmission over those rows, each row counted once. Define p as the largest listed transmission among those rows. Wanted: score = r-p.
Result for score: -4.37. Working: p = 39.33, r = 35.0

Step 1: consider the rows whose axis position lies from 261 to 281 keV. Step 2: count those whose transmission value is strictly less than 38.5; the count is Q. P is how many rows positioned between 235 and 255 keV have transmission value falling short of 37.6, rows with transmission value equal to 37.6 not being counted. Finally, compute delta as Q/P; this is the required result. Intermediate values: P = 9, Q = 2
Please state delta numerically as 0.22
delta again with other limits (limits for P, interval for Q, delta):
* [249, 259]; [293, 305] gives 0.20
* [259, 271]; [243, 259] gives 2.67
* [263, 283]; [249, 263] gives 7.00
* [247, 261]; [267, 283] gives 0.00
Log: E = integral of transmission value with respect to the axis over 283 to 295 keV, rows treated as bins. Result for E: 492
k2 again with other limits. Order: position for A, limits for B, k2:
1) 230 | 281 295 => 22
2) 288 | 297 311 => 19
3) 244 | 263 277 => 28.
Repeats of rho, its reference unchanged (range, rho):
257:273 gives 272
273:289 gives 276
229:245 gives 230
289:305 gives 292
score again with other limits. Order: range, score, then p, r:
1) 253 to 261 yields -0.35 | 32.79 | 32.4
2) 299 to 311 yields -0.96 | 40.06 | 39.1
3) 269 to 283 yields -3.06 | 50.67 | 47.6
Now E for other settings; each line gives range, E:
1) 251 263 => 394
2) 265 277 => 551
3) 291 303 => 482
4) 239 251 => 433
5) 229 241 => 454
